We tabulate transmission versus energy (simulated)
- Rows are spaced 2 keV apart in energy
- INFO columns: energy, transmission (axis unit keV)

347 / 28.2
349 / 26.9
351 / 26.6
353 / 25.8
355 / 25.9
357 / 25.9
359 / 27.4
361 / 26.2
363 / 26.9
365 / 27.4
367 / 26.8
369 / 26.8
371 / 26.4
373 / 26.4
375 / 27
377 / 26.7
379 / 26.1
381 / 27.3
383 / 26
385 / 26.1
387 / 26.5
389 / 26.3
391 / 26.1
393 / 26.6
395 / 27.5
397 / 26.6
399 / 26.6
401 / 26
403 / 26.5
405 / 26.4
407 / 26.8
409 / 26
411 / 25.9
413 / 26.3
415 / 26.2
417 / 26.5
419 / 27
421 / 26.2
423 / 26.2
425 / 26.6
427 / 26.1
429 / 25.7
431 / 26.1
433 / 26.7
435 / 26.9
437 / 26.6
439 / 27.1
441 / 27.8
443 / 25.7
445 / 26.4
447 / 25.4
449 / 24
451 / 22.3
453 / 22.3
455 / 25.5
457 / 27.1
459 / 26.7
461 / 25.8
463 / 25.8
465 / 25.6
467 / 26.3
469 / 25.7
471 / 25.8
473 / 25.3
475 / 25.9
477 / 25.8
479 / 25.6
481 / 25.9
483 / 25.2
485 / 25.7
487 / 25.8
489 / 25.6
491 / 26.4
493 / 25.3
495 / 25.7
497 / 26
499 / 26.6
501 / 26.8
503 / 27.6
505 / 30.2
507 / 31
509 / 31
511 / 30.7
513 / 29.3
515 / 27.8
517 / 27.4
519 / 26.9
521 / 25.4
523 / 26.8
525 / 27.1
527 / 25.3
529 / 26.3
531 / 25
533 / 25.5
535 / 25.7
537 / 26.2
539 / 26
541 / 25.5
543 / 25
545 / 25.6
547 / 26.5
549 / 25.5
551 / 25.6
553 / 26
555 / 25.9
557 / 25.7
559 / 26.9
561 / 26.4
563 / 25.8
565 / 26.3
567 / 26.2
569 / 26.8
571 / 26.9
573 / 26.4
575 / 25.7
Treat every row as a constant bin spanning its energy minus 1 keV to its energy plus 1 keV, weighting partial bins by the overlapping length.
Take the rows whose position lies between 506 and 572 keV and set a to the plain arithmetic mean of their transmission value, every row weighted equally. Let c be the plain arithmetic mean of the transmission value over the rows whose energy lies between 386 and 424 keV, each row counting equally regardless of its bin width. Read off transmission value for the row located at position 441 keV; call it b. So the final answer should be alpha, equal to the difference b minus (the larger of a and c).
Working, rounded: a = 26.7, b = 27.8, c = 26.4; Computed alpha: 1.1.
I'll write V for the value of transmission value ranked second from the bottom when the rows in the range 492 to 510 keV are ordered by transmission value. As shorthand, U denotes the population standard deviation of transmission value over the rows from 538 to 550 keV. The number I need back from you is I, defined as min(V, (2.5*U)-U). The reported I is 0.70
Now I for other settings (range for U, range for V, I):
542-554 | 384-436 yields 0.69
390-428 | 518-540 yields 0.57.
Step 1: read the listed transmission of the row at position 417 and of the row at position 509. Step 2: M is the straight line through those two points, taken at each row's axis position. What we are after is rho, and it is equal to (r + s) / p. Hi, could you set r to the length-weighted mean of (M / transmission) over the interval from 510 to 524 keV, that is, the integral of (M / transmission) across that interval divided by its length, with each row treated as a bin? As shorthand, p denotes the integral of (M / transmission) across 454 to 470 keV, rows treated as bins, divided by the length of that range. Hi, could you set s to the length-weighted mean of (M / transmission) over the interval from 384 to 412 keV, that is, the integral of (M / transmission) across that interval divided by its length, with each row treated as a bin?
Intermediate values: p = 1.10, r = 1.135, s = 0.97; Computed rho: 1.9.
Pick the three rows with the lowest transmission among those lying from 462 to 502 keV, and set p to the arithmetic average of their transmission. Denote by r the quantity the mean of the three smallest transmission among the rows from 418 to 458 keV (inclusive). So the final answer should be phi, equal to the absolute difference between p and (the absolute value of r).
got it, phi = 2.4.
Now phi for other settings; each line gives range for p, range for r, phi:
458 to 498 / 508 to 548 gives 0.2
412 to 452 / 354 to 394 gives 2.0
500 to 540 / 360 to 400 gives 0.8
